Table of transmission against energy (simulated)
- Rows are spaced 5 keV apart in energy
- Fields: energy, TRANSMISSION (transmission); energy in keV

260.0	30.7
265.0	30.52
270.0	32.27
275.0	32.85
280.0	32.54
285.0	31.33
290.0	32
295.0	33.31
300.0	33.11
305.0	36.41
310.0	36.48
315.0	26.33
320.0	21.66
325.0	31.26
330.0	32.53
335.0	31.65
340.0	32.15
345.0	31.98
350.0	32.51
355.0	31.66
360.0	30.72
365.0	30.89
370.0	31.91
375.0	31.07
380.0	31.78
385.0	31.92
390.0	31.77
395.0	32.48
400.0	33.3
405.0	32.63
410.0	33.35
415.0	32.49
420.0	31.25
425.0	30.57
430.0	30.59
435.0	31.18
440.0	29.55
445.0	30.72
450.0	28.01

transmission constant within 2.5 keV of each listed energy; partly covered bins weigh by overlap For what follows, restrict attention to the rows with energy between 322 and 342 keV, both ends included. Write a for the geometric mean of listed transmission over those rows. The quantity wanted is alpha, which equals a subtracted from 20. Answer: -11.9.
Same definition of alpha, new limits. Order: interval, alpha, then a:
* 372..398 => -11.8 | 31.8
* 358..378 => -11.1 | 31.1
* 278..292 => -12.0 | 32.0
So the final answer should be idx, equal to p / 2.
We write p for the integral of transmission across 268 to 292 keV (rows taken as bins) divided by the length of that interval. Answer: 16.1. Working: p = 32.2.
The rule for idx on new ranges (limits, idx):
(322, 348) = 15.9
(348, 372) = 15.8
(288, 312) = 17.1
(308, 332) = 14.7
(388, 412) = 16.4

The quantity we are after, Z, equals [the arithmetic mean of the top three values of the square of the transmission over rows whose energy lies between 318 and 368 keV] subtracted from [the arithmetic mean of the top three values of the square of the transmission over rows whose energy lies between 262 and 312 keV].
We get 206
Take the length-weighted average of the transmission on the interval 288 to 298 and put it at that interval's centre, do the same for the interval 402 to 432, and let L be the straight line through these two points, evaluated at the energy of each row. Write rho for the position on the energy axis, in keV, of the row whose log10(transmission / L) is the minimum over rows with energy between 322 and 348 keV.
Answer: 325.0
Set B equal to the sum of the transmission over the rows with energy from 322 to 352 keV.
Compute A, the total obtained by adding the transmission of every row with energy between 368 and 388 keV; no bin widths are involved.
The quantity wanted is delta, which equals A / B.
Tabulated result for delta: 0.7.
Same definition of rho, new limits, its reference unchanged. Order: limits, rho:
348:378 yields 360.0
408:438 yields 425.0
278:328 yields 320.0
